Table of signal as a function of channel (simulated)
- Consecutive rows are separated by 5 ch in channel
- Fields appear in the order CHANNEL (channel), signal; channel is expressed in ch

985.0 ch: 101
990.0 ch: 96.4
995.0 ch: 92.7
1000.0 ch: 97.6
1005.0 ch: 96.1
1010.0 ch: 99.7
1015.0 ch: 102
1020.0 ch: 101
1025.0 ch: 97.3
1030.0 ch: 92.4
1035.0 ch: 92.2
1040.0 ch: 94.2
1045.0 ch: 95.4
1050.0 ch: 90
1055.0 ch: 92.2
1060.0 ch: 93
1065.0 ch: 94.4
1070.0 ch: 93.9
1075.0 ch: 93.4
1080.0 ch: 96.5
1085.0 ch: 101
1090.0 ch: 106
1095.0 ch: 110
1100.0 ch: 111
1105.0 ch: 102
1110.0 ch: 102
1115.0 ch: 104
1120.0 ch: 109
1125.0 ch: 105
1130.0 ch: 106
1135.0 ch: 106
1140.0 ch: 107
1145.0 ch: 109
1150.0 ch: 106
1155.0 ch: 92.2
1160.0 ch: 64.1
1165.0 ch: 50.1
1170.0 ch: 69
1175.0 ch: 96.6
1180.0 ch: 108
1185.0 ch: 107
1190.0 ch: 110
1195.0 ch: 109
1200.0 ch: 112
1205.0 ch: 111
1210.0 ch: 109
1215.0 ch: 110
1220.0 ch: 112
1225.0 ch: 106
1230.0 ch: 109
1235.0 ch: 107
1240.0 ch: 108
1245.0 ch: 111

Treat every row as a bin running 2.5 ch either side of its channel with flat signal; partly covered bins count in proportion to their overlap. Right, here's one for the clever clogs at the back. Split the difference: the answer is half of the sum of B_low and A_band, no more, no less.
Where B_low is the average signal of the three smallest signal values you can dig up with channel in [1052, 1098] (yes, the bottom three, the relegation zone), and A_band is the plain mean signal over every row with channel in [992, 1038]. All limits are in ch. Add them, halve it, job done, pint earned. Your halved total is 95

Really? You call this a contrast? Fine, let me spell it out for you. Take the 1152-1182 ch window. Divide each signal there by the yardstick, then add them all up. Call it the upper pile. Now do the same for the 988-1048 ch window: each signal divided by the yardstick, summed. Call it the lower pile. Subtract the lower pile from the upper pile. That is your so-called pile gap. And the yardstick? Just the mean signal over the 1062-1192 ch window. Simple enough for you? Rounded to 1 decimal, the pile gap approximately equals -6.9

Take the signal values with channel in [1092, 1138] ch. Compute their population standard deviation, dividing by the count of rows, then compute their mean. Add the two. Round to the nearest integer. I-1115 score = 109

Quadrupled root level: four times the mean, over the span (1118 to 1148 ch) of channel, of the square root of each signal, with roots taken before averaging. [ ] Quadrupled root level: 41.4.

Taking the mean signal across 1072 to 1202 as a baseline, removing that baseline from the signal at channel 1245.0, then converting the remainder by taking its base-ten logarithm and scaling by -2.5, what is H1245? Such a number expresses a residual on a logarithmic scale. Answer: -2.6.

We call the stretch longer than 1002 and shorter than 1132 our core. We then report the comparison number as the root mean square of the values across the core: 99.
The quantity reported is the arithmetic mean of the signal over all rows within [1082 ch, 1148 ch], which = 106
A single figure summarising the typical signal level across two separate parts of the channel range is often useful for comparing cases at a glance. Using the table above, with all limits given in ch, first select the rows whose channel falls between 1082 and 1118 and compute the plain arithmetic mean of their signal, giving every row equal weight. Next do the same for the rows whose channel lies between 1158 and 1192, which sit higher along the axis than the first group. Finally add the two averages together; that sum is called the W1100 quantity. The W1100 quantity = 191.5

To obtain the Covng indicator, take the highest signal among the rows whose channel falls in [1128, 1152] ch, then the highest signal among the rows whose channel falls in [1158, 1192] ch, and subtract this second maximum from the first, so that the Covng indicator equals -1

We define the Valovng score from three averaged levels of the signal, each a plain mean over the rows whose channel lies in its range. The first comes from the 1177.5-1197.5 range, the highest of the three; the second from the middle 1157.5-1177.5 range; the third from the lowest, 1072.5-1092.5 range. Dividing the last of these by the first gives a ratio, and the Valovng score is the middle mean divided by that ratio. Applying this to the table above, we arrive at 76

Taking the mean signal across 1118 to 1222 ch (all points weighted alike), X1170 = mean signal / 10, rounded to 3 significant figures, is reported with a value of 10.0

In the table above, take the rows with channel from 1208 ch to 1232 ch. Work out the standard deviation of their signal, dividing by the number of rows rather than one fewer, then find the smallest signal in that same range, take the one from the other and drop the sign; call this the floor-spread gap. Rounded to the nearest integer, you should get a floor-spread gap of 104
